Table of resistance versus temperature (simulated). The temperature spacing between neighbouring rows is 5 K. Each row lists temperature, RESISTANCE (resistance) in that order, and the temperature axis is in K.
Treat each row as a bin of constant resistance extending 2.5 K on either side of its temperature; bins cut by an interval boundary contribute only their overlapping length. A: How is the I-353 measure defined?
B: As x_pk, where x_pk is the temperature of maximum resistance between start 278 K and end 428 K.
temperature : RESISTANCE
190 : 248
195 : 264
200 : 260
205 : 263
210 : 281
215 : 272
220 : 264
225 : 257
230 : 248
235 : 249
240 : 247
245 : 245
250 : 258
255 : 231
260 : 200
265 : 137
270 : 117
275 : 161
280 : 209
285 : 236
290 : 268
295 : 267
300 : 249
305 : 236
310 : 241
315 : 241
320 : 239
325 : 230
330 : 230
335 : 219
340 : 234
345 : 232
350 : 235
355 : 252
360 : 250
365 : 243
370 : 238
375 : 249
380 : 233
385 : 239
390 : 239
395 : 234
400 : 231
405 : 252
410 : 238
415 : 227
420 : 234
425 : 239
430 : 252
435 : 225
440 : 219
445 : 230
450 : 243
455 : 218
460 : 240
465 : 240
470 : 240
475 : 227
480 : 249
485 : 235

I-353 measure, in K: 290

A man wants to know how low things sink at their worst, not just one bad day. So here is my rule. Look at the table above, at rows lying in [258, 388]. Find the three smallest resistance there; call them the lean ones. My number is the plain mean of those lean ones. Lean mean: 138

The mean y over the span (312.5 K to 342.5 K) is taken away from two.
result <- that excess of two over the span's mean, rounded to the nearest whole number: -230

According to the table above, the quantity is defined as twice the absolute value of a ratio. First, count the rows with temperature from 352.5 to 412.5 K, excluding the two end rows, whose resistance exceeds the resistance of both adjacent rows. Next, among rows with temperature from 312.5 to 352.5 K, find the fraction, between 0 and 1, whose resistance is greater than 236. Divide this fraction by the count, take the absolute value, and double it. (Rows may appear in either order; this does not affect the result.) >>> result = 0.25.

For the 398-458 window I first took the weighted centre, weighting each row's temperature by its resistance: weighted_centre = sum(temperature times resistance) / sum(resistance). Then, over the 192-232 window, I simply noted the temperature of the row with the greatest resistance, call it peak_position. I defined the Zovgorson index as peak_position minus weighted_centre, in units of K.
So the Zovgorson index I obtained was -217.2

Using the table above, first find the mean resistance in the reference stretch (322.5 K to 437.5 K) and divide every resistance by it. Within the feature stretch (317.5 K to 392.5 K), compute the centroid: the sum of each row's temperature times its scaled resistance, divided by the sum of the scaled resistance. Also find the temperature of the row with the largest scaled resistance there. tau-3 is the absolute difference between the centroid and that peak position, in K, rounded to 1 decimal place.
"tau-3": 0.3 K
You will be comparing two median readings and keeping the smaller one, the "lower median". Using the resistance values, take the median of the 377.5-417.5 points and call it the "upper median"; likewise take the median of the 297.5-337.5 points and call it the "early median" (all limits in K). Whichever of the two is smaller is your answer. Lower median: 236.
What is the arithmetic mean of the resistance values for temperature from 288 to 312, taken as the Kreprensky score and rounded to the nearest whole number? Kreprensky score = 252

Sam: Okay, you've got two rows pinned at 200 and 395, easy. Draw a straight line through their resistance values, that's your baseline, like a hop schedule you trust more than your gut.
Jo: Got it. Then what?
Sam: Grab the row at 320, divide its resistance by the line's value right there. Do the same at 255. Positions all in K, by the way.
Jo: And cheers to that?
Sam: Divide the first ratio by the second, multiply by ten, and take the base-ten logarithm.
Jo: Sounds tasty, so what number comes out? 1.03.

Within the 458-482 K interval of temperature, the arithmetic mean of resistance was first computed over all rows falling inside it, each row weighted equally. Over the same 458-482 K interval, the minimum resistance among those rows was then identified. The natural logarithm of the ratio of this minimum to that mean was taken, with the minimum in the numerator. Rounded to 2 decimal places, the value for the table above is -0.05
